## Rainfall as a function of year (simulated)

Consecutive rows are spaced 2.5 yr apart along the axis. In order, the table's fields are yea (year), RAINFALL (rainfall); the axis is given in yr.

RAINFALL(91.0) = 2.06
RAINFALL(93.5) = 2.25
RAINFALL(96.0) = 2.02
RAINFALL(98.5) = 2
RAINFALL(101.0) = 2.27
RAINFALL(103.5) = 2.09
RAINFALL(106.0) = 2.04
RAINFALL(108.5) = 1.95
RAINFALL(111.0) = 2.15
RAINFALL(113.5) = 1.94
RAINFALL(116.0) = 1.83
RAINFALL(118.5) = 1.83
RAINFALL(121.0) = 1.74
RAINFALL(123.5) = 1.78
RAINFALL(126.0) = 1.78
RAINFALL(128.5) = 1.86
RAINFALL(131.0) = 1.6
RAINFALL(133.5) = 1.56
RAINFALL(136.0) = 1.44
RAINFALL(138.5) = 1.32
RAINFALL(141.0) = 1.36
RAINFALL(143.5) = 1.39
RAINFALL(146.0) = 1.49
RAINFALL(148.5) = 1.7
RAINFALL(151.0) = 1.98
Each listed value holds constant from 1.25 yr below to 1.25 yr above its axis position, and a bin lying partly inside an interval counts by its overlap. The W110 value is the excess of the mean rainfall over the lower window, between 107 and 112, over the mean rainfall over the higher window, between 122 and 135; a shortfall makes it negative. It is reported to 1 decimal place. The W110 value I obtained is 0.3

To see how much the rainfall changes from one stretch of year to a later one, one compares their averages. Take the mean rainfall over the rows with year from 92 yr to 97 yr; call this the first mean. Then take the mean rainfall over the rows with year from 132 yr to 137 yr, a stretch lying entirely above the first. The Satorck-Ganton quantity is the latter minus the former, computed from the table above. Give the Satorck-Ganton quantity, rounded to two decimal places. -0.63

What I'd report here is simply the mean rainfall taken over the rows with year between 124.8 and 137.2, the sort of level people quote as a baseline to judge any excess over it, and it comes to 1.65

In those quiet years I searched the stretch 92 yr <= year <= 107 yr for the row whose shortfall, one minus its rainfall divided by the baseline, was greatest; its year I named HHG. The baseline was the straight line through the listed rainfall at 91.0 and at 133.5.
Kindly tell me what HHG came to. 96.0 yr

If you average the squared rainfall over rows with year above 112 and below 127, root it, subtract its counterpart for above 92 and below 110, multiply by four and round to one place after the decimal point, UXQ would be -1.1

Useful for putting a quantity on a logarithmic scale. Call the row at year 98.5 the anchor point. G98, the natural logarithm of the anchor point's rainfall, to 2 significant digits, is 0.69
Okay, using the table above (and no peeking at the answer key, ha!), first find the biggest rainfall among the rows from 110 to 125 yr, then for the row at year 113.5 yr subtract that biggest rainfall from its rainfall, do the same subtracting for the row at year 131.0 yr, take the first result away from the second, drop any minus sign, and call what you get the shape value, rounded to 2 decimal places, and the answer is 0.34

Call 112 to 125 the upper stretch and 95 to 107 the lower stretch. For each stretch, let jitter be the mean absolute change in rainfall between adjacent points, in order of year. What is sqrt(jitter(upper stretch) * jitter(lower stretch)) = 0.088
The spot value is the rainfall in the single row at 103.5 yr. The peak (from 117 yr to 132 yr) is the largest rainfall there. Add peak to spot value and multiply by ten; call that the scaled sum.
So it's 39.5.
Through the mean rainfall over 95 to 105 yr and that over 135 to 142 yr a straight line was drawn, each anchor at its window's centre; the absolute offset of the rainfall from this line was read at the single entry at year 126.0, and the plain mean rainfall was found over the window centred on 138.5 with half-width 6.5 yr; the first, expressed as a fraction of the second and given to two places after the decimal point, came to 0.12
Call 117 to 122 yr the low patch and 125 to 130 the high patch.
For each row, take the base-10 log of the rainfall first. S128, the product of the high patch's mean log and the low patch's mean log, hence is 0.065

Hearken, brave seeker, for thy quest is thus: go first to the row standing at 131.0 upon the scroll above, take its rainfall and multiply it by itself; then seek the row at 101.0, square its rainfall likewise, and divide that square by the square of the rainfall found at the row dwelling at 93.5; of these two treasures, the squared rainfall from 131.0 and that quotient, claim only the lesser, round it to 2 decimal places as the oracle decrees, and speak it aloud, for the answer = 1.02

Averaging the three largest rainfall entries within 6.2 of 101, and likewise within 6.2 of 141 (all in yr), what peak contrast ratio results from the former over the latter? 1.48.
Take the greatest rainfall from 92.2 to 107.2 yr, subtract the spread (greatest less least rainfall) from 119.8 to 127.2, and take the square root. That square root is 1.49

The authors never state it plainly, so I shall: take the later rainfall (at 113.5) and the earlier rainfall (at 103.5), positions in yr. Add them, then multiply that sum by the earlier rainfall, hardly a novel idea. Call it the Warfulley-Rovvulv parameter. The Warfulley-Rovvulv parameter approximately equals 8.4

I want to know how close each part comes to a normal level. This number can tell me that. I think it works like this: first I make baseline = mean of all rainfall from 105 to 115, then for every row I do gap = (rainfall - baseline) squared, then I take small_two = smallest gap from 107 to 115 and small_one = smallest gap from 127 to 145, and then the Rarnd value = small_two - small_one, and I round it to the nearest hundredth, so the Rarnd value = -0.02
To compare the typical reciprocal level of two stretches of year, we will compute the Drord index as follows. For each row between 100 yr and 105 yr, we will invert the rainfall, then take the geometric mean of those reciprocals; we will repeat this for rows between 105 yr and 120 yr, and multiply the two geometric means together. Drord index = 0.24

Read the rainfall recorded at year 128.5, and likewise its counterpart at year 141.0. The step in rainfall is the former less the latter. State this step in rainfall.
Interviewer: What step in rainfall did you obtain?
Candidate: 0.5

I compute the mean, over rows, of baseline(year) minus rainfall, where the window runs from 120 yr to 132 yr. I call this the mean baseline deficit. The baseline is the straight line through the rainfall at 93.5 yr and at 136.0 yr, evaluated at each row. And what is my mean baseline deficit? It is -0.12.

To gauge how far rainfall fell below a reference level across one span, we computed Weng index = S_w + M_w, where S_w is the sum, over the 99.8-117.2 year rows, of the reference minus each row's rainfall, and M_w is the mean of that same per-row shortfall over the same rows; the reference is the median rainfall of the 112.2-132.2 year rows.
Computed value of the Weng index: -1.9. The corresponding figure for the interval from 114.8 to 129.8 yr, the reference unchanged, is 0.0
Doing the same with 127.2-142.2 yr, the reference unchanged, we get 2.0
